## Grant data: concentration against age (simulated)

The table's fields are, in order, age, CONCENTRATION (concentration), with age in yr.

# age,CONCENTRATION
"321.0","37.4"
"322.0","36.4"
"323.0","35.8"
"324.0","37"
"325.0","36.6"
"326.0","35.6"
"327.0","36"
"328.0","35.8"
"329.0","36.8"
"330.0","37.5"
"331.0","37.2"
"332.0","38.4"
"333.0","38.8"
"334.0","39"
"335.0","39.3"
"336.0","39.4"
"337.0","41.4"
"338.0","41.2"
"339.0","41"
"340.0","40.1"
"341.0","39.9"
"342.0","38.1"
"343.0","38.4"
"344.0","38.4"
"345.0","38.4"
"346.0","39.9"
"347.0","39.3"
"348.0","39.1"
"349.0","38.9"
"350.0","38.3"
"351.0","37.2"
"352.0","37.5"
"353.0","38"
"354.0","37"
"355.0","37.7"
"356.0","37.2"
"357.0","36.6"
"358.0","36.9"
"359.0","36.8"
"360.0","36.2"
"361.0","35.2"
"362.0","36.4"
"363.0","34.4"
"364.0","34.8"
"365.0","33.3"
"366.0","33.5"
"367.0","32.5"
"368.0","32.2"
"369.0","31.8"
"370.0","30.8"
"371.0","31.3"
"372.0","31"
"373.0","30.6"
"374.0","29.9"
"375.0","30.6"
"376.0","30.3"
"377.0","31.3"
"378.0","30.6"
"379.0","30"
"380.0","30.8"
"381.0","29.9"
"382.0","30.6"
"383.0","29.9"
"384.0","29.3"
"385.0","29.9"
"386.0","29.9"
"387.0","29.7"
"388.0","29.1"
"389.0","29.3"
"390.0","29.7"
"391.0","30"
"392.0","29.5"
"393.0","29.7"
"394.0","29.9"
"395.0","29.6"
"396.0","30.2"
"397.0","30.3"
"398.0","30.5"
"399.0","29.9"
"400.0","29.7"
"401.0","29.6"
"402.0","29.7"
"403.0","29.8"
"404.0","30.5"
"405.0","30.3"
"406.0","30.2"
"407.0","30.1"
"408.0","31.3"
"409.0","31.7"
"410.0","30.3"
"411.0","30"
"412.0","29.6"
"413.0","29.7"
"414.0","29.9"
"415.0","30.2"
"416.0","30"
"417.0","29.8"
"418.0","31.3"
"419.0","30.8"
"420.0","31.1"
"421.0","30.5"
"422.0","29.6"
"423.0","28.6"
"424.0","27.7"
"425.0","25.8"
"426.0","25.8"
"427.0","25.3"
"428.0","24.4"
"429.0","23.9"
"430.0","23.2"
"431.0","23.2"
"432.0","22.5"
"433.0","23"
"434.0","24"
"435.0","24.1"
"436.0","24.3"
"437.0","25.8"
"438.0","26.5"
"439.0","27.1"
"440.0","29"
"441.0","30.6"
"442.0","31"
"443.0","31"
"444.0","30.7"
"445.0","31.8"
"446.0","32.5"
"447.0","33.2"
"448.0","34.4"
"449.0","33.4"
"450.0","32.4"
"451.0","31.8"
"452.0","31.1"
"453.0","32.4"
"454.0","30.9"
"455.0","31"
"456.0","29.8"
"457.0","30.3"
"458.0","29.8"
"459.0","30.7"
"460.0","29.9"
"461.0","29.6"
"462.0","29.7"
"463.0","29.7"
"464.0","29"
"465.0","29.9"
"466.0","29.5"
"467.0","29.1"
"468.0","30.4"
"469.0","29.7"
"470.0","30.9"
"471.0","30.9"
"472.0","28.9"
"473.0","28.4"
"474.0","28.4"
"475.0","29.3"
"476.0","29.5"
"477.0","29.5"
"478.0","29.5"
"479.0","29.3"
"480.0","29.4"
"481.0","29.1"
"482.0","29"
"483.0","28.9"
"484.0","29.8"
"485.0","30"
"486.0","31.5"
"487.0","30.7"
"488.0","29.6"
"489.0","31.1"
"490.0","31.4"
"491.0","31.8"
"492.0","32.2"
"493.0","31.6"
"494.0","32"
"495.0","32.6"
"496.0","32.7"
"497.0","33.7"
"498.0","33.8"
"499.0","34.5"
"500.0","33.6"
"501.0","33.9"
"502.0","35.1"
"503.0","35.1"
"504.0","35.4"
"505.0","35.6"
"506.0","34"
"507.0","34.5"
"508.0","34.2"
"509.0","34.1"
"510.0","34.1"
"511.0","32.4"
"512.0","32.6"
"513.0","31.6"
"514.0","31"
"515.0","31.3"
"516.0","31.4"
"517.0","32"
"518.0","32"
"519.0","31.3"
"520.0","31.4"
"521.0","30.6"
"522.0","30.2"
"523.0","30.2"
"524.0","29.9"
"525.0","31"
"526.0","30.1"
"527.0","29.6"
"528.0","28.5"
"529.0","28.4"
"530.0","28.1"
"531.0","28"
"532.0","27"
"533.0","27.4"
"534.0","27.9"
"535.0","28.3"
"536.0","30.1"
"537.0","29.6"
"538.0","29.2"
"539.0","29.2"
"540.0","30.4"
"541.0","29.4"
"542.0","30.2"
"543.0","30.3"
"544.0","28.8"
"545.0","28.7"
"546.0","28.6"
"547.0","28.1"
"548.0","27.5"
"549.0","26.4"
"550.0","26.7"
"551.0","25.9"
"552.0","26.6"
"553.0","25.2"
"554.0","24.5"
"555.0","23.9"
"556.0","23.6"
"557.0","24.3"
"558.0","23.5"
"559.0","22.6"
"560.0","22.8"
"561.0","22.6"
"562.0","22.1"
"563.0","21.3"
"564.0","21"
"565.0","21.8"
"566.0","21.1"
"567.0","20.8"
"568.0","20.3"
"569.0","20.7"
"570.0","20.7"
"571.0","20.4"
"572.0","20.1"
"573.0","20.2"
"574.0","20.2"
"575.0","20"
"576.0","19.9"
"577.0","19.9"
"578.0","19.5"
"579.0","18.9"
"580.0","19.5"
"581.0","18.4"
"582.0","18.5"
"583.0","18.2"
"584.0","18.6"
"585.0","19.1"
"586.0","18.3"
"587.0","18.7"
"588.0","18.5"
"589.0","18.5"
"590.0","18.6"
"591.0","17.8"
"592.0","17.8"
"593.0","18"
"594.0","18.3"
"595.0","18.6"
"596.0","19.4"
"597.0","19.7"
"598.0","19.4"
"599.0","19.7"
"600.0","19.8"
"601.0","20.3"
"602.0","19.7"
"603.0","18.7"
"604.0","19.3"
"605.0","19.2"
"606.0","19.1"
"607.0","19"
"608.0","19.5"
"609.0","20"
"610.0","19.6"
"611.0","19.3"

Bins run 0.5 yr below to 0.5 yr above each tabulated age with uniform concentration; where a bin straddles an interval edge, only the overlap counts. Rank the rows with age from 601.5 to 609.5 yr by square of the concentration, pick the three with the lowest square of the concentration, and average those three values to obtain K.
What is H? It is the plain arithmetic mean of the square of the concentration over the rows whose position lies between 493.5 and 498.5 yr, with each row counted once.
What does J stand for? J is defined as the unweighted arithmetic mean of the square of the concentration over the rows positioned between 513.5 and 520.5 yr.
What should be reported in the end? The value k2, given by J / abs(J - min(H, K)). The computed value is 1.6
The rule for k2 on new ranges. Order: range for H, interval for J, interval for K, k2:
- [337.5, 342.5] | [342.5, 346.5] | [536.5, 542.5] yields 2.3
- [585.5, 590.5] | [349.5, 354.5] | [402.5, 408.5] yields 1.3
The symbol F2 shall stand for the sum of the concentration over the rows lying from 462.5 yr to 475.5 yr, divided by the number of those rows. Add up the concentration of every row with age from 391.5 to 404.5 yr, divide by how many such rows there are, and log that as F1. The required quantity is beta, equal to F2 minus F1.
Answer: -0.4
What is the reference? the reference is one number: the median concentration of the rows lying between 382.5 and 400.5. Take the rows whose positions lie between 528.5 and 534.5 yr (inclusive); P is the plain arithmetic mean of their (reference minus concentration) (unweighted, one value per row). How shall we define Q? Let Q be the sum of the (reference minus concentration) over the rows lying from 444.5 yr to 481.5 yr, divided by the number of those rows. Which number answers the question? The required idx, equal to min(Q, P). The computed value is -1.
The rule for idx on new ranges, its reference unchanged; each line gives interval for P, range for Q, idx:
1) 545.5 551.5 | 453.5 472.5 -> 0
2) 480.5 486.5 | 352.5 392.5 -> -3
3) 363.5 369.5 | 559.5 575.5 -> -3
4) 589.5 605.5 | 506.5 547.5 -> 0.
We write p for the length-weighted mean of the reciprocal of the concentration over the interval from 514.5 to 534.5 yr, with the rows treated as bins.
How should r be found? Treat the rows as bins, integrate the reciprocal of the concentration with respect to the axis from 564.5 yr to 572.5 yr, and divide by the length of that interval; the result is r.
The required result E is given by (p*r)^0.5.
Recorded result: 0.040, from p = 0.0336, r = 0.0482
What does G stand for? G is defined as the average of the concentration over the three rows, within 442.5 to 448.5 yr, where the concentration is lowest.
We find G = 31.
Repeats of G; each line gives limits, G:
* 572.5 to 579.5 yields 19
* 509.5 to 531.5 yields 28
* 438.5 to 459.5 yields 29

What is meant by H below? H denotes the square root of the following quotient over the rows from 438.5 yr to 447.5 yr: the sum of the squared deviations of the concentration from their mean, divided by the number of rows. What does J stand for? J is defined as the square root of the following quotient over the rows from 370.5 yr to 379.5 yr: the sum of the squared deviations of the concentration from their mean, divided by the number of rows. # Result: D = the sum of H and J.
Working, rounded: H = 1.7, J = 0.48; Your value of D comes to 2.20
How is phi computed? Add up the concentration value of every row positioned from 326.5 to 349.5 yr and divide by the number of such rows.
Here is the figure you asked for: 38.8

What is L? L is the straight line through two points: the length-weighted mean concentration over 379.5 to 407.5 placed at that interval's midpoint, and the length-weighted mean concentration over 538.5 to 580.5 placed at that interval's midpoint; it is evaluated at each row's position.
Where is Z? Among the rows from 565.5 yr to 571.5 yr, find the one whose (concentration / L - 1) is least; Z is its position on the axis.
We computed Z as 568.0 yr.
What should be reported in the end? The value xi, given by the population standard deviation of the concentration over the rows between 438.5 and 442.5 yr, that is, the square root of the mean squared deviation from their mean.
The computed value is 1.5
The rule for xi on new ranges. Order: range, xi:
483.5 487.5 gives 0.7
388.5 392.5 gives 0.3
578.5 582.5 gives 0.4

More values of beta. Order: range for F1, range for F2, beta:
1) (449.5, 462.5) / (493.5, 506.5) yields 3.3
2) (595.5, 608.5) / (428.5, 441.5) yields 5.7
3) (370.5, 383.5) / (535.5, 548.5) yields -1.3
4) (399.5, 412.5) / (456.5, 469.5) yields -0.4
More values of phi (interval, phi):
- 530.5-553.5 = 28.2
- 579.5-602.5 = 18.8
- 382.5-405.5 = 29.8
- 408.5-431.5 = 28.4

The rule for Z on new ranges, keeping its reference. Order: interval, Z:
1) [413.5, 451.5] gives 432.0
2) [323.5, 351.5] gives 326.0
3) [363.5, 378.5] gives 374.0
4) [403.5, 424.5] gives 424.0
